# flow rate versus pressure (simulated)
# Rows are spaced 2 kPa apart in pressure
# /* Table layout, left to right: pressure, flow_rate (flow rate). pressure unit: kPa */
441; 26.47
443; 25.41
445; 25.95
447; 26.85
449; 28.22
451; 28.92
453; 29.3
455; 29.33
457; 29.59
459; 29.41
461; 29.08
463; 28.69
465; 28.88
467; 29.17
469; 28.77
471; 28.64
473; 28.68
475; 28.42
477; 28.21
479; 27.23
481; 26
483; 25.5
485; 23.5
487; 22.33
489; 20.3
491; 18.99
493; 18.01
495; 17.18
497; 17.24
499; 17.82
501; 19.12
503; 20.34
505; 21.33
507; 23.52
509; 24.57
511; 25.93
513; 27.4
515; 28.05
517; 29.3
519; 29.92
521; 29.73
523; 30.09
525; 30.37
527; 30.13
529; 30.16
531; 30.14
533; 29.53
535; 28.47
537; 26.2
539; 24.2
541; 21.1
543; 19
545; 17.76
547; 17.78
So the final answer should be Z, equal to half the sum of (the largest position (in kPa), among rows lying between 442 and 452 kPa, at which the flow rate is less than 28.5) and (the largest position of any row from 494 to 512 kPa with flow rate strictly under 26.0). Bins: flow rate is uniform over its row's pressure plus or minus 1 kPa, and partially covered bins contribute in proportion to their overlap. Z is 480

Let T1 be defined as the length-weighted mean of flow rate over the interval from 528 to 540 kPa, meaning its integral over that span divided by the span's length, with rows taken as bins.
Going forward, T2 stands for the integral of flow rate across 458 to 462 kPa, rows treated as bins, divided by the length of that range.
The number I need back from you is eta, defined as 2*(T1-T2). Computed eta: -2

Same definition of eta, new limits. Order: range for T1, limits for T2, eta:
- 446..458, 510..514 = 4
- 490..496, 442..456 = -19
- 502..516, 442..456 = -7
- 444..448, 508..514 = 1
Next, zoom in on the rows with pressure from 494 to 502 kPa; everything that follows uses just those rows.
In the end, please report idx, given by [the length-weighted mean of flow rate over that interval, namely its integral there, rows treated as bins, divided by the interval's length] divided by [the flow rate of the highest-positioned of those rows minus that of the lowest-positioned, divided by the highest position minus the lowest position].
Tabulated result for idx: 55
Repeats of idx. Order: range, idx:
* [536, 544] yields -19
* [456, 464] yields -195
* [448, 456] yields 156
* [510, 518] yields 49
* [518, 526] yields 400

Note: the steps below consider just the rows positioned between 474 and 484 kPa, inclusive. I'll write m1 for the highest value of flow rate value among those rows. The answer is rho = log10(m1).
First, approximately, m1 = 28.42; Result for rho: 1.454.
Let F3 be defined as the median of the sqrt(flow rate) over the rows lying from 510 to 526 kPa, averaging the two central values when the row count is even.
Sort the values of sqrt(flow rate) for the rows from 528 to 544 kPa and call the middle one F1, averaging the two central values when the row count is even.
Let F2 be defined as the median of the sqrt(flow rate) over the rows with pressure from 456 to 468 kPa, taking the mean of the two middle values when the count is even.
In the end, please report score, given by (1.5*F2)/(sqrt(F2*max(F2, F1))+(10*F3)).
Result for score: 0.136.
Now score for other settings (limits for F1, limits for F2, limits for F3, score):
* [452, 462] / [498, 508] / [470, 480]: 0.116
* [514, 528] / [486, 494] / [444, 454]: 0.115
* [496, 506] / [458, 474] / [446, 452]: 0.138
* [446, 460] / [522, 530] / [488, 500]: 0.172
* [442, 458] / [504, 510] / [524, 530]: 0.121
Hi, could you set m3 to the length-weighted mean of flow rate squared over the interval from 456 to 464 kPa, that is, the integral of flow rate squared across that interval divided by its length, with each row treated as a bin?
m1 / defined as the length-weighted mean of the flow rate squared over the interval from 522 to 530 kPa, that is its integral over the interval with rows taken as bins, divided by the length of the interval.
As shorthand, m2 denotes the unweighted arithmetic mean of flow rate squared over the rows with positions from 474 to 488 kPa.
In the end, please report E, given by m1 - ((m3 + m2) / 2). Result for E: 148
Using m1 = 911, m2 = 675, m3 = 852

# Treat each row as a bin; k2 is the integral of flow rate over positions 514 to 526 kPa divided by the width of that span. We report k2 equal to 30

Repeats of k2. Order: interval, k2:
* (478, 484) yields 26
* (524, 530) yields 30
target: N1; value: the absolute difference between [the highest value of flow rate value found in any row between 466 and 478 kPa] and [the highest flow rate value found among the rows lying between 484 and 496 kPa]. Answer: 5.7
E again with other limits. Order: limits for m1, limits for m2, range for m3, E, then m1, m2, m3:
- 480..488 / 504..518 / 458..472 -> -159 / 594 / 669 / 838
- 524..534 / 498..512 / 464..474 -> 247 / 904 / 483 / 831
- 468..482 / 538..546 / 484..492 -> 343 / 784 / 427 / 456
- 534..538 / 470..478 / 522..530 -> -113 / 748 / 812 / 911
